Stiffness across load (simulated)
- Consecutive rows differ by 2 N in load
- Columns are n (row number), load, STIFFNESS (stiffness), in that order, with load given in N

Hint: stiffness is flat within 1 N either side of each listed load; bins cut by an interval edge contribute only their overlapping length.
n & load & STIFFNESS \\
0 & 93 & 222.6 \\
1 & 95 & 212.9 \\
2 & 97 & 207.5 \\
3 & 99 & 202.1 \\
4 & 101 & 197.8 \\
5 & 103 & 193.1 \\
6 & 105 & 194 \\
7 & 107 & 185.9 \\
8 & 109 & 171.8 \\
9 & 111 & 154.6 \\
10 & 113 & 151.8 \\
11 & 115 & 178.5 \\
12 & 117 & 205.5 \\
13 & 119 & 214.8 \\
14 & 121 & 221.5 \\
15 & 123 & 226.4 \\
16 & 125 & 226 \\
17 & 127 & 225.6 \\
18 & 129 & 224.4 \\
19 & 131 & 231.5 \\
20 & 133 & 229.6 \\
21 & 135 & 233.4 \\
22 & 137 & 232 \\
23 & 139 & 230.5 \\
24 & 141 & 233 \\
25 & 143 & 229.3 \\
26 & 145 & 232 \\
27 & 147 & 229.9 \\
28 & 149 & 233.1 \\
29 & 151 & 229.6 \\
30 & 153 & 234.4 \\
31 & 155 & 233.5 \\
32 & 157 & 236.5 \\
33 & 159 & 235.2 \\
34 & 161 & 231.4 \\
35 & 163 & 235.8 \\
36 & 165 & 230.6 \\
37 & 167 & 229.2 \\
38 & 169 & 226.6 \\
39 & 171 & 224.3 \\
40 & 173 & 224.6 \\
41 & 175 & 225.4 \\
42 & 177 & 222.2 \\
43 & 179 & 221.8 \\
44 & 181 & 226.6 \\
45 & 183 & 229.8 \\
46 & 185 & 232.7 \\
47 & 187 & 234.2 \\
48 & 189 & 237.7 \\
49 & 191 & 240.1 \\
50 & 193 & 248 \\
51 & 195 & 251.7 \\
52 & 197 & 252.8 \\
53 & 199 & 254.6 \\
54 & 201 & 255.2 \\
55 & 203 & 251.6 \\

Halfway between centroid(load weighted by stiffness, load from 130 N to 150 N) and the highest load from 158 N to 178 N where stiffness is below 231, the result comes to 158.5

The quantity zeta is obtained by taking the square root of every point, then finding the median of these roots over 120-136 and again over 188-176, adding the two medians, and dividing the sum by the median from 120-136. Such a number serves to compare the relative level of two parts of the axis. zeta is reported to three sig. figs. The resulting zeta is 2.00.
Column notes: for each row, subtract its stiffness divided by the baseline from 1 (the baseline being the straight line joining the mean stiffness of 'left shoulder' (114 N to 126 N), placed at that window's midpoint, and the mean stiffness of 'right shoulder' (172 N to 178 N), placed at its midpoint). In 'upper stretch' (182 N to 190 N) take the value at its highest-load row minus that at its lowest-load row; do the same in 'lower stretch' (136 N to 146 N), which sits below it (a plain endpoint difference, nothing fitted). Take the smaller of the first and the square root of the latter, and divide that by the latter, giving -3.37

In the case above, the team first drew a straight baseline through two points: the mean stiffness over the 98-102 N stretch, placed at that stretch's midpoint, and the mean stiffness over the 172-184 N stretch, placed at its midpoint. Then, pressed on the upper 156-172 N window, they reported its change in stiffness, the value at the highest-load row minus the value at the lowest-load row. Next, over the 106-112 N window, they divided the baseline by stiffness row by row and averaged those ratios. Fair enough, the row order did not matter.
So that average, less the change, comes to 13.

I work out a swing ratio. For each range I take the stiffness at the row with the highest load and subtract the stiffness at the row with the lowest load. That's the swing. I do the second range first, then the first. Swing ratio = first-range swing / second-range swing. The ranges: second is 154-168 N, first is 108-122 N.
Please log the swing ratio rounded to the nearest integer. -12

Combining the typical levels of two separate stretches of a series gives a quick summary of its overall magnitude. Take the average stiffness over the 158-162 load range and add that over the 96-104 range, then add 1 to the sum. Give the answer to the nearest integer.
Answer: 434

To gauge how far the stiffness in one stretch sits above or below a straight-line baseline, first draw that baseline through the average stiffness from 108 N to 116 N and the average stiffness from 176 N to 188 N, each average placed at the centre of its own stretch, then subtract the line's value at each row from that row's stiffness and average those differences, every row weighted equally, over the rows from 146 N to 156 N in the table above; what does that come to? 32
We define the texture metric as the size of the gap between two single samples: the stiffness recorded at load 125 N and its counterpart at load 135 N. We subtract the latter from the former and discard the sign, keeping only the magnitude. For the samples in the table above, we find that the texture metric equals 7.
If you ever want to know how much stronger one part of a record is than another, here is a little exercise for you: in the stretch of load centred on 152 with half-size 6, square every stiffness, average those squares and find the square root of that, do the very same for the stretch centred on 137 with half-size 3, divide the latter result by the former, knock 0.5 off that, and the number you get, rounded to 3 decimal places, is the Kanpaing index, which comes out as 0.496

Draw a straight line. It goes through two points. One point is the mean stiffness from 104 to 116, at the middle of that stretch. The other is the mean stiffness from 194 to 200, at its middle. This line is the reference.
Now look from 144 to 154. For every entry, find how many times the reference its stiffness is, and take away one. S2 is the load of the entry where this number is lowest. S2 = 151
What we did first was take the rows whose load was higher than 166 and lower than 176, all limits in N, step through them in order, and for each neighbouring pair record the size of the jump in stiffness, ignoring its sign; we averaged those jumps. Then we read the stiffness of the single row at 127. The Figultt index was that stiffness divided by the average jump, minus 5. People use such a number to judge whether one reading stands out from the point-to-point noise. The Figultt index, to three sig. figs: 145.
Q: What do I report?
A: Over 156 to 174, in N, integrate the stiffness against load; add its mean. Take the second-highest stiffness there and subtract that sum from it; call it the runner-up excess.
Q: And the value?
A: -4143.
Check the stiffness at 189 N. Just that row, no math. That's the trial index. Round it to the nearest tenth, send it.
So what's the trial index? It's 237.7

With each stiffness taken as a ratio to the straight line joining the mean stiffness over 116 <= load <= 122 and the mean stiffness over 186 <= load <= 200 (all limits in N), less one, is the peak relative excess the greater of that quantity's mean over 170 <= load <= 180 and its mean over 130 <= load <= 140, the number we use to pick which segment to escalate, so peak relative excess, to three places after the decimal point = 0.048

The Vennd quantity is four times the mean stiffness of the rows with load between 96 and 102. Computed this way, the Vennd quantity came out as 810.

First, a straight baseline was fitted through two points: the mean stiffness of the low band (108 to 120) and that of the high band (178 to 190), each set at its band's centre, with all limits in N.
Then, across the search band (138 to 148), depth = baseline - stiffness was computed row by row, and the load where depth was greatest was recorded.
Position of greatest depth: 147 N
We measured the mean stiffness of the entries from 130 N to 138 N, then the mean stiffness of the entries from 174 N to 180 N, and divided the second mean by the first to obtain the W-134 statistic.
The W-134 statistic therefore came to 0.96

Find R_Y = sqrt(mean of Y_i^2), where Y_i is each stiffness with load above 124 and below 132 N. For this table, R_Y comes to 227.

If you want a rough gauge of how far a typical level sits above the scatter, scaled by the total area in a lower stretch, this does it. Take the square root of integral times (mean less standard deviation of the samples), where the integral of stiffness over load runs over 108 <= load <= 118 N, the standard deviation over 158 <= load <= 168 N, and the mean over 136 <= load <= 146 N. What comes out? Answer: 628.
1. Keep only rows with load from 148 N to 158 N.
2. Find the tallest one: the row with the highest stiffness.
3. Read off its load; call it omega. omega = 157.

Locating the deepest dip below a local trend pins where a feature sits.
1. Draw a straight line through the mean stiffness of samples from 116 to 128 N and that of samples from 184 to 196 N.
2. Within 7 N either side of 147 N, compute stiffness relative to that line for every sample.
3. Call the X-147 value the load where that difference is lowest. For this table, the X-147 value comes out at 151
